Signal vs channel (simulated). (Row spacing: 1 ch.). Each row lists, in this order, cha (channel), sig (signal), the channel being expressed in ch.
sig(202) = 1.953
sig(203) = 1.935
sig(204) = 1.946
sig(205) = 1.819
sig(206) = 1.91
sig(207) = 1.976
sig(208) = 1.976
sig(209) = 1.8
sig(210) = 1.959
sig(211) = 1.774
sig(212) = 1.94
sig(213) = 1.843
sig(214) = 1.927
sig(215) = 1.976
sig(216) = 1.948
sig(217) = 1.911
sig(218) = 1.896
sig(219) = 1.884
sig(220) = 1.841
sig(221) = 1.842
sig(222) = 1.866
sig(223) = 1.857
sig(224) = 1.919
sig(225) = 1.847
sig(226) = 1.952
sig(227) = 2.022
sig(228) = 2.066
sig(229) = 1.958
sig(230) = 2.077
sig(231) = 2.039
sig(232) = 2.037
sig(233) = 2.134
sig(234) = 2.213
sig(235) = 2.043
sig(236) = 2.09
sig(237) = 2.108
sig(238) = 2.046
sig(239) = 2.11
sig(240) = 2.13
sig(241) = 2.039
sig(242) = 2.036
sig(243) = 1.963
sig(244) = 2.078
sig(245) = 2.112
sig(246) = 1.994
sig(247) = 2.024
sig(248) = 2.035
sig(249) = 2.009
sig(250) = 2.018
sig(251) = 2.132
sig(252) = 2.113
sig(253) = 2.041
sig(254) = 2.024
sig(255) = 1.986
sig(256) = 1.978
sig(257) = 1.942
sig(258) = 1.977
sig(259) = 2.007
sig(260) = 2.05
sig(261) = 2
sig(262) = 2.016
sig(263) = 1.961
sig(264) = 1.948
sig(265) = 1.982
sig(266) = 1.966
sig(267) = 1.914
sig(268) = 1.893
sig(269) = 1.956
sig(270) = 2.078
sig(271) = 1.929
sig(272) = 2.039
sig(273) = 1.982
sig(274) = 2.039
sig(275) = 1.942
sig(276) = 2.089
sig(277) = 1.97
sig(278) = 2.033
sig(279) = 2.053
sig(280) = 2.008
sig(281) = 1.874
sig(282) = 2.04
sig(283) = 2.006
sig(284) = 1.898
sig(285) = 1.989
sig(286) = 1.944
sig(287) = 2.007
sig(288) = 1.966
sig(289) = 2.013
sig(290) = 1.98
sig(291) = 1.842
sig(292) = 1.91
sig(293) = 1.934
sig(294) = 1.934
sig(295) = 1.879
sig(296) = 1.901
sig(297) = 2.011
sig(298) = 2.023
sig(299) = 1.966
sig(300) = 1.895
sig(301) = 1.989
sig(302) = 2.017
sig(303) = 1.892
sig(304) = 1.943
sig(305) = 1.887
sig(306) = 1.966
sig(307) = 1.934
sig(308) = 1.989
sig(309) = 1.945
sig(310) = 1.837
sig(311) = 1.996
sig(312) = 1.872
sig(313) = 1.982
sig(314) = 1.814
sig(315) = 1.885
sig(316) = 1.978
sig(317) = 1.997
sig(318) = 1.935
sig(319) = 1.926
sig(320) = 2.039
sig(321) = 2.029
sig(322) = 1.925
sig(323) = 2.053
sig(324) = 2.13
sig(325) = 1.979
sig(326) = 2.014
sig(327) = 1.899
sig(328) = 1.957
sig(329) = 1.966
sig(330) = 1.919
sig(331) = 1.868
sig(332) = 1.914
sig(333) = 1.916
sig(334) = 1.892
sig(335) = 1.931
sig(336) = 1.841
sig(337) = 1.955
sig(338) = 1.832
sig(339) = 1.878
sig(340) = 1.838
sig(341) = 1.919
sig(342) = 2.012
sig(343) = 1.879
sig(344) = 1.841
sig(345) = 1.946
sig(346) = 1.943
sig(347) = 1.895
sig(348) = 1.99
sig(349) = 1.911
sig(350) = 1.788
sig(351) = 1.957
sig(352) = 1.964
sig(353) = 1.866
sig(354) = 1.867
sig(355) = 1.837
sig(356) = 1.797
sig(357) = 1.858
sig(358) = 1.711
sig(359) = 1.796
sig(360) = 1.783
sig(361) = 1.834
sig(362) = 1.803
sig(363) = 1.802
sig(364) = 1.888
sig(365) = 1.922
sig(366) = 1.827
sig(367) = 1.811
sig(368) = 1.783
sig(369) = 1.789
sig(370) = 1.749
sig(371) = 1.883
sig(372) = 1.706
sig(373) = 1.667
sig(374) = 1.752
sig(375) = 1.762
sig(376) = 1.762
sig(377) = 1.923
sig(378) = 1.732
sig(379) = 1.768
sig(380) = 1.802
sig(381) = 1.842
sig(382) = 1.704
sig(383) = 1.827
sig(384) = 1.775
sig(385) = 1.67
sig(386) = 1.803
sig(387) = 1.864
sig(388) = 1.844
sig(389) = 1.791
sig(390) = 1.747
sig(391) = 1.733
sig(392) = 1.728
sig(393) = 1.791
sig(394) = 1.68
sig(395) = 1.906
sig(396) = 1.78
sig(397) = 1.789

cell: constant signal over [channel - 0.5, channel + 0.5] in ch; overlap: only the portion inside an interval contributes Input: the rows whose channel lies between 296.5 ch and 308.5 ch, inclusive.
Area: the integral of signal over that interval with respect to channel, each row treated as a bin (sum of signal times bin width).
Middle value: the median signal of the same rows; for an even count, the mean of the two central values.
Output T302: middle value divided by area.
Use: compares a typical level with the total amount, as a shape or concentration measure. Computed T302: 0.08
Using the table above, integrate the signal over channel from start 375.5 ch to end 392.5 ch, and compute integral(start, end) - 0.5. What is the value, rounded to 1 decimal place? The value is 29.8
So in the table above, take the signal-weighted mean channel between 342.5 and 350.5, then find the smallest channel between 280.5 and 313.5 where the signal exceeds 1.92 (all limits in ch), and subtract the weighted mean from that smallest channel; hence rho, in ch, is -64.5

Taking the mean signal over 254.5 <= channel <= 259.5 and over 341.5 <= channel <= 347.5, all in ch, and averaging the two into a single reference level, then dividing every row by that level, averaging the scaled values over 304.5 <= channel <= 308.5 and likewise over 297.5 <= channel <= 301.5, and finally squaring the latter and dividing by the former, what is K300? 1.02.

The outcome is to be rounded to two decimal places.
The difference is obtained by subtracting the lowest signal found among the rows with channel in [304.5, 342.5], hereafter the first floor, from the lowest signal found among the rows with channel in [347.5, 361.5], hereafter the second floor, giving -0.10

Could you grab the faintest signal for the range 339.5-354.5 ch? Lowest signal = 1.788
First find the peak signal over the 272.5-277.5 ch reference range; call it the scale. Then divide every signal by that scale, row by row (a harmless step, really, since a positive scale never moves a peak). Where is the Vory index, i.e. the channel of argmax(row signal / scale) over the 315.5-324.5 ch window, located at 324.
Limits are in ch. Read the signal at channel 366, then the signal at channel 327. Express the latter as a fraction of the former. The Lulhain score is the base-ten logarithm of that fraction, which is 0.017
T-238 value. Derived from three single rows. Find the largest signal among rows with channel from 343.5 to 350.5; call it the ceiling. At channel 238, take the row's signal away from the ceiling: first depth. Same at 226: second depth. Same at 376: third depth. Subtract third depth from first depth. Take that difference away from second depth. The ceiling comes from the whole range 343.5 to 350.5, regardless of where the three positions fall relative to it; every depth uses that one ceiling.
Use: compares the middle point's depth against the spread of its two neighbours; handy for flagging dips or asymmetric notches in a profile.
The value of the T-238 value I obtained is 0.32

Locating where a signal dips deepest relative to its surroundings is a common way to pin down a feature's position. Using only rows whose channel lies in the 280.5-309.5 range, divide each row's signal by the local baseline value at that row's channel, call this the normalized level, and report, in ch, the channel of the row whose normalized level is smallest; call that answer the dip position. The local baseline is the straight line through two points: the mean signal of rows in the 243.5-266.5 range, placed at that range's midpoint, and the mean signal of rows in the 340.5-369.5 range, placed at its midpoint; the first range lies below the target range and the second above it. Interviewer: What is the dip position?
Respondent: 291 ch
